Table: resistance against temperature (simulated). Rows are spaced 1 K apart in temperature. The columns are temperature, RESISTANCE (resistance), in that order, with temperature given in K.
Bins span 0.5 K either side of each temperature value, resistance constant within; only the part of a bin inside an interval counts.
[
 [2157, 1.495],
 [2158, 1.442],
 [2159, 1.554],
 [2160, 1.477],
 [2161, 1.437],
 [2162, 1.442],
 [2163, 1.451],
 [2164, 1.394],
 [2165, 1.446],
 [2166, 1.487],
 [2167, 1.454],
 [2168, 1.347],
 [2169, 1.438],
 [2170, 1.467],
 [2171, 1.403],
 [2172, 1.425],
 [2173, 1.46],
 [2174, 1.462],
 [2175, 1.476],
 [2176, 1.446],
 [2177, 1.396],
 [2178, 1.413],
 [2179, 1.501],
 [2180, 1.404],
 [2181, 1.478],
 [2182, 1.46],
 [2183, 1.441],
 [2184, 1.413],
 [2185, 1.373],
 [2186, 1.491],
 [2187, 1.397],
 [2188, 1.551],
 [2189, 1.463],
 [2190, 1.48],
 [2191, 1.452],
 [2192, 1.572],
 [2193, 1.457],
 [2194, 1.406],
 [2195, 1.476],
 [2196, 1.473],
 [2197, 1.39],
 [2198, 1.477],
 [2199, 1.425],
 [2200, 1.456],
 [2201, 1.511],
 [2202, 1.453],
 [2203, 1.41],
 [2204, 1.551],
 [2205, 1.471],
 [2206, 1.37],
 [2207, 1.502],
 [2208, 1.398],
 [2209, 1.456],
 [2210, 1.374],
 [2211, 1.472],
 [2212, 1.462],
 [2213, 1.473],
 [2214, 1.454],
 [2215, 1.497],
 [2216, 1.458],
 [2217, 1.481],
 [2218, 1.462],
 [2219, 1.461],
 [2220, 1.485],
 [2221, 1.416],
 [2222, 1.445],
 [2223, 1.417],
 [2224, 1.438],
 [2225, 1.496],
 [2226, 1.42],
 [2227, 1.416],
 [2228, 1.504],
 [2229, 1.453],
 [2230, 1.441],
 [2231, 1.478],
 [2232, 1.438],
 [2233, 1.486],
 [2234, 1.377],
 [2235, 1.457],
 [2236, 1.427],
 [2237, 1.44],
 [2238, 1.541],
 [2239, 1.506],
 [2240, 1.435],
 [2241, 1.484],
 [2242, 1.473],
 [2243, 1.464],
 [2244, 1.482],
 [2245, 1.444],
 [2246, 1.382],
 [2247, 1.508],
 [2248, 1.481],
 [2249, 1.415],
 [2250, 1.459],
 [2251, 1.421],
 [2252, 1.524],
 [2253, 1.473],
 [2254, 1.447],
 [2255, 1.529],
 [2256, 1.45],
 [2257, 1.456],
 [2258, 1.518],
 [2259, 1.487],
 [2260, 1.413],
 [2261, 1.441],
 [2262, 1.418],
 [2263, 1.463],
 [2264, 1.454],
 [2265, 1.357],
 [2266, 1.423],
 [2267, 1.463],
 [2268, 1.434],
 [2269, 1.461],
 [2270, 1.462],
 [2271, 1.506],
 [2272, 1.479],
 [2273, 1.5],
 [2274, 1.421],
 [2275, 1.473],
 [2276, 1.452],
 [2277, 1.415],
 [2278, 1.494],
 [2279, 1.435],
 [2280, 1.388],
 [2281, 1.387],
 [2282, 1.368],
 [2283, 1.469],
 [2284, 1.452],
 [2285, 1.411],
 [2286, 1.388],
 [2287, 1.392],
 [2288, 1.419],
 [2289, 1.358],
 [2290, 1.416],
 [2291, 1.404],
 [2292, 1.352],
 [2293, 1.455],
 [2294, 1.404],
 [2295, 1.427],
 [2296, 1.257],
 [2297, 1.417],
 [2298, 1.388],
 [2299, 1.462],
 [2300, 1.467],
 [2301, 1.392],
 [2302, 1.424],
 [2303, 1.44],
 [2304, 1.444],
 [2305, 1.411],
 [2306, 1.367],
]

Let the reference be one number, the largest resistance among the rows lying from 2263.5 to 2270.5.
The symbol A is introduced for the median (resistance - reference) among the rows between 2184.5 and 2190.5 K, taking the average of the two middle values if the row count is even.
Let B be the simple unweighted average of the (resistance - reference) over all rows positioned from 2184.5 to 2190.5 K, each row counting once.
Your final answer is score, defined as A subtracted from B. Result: -0.012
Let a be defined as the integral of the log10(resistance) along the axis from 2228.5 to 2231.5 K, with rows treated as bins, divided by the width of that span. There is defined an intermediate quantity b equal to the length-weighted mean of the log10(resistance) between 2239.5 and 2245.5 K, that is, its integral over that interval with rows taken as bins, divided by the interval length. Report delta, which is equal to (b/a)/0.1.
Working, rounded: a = 0.164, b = 0.165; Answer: 10.1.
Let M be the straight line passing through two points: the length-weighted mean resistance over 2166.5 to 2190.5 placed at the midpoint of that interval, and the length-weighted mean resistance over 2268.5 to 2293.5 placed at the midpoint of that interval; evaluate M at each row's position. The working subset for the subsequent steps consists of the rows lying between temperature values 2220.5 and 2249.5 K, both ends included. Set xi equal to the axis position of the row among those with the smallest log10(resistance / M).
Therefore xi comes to 2234 K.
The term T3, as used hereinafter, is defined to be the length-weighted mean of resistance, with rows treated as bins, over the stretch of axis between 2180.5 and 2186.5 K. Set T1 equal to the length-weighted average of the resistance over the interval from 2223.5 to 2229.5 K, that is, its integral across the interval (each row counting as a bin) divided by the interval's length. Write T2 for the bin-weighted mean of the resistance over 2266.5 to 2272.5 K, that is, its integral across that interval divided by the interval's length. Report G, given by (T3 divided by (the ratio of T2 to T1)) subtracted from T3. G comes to 0.013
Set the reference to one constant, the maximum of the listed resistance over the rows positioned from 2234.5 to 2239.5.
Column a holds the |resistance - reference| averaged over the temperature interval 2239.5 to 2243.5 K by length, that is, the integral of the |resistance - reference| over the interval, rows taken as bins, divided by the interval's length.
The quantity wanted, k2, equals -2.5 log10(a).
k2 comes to 2.78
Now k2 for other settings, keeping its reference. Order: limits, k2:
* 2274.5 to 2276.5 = 2.76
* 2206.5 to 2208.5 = 2.60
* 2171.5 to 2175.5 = 2.67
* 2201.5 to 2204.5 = 2.79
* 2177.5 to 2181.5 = 2.59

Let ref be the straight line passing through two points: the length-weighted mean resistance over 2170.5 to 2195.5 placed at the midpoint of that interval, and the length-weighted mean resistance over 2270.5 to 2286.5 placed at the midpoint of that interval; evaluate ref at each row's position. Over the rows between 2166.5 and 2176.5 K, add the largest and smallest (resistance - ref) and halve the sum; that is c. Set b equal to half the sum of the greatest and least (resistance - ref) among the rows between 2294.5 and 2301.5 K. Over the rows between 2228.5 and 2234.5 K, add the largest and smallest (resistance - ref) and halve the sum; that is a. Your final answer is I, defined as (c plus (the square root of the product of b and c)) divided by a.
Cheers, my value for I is -1.0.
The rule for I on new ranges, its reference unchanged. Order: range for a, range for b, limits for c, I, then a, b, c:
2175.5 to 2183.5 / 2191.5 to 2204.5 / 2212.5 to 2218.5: -14.3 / 0.00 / 0.03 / 0.03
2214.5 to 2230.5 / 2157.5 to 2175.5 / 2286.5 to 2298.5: -4.8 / 0.01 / 0.00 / -0.08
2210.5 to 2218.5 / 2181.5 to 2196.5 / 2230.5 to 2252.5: 1.1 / 0.03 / 0.02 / 0.01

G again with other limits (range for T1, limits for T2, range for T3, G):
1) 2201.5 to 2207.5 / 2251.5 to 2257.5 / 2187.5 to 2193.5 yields 0.021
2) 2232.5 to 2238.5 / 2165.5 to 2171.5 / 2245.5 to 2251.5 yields -0.022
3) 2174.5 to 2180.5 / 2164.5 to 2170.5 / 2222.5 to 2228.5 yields 0.001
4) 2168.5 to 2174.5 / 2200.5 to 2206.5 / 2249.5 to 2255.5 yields 0.019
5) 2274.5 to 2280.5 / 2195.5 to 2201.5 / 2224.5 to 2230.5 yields 0.012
